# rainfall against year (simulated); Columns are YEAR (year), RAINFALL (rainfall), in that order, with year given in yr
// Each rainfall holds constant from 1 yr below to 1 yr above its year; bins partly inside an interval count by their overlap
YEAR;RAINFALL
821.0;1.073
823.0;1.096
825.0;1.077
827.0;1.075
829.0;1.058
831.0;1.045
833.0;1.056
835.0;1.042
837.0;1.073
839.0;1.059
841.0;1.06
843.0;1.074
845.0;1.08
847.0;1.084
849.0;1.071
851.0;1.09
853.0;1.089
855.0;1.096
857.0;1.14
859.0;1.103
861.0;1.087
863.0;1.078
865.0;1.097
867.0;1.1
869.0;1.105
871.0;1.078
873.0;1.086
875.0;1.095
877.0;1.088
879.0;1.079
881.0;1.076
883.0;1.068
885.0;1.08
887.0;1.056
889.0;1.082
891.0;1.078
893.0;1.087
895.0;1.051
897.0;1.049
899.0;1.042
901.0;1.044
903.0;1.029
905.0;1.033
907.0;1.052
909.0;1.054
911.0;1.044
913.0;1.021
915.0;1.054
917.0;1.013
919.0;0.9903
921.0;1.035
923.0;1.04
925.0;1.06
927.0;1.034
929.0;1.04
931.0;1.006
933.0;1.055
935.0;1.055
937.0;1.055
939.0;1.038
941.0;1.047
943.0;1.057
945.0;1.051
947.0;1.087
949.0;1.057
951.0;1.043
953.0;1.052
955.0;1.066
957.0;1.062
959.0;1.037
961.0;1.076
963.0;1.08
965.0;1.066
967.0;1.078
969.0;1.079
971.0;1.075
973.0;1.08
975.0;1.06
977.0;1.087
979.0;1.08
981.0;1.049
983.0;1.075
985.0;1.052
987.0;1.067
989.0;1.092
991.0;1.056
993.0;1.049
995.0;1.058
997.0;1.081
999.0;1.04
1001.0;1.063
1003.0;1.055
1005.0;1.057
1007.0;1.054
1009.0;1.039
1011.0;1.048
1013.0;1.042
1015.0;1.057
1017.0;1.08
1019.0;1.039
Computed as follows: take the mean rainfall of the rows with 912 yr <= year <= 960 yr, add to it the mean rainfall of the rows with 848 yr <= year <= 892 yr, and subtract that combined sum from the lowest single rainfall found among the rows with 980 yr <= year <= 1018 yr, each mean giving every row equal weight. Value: -1.092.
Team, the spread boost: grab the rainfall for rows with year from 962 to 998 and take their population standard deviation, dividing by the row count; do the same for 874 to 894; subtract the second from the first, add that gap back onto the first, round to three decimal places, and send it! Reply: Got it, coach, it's 0.016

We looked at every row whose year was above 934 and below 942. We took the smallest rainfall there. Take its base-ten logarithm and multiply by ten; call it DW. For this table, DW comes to 0.162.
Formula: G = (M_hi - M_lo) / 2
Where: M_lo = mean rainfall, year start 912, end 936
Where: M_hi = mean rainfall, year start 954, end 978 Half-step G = 0.018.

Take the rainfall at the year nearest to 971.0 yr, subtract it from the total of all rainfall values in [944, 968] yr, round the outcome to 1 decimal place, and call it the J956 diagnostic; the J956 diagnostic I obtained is 11.7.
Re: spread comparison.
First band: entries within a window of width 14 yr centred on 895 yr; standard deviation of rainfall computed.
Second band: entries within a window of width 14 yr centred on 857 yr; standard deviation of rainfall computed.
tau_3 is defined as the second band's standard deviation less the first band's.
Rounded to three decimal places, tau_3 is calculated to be 0.001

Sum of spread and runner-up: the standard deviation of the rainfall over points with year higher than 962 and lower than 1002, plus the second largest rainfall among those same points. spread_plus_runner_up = 1.101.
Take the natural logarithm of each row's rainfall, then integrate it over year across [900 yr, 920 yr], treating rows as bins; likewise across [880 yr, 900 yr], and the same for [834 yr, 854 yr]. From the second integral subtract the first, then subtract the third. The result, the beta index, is -0.8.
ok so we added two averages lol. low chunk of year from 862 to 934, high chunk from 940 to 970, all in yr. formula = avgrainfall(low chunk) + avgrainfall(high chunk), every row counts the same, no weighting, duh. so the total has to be 2.12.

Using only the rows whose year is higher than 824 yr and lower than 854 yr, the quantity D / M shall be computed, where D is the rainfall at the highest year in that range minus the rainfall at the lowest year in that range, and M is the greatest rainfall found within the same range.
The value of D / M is 0.01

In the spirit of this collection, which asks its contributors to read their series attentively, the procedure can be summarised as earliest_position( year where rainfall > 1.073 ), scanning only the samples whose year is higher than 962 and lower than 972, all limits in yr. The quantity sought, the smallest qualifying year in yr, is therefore 963.0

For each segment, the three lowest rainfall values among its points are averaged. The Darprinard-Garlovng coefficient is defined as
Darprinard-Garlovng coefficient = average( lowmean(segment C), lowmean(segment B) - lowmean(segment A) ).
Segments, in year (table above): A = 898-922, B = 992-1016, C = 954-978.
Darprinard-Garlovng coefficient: 0.543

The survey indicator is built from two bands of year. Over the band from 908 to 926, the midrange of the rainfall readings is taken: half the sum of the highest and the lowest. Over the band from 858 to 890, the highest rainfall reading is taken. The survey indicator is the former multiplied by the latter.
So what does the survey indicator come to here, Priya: 1.13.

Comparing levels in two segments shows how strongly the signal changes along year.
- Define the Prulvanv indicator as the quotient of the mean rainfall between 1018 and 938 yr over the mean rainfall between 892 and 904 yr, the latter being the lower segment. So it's 1.011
